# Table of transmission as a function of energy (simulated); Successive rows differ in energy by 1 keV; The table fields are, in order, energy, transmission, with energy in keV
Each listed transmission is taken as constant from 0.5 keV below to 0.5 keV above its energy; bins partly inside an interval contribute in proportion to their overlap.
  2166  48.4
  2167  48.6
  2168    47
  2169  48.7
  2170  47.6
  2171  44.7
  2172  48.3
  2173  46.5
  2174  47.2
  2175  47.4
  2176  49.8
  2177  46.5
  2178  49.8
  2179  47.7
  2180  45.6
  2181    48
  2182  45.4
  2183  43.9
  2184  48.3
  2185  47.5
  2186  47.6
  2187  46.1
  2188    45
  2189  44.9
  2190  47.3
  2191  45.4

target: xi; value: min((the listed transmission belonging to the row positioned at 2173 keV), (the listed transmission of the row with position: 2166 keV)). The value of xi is 46.5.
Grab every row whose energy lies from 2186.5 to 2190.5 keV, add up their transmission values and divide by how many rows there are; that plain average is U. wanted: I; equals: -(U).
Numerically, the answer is -45.8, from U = 45.8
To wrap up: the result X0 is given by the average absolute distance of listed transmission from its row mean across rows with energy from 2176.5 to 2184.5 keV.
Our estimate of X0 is 1.55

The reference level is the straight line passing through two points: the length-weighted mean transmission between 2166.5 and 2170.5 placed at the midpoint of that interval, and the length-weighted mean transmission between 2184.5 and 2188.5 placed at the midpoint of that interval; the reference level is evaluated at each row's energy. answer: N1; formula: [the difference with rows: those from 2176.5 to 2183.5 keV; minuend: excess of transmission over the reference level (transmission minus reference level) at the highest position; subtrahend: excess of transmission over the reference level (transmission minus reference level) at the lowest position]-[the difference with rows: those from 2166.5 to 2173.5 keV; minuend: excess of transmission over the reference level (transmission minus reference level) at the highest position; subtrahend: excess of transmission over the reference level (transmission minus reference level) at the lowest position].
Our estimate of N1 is -0.5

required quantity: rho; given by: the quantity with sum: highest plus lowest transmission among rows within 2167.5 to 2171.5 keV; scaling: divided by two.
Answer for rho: 46.7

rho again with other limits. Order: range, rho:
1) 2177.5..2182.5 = 47.6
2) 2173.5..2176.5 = 48.5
